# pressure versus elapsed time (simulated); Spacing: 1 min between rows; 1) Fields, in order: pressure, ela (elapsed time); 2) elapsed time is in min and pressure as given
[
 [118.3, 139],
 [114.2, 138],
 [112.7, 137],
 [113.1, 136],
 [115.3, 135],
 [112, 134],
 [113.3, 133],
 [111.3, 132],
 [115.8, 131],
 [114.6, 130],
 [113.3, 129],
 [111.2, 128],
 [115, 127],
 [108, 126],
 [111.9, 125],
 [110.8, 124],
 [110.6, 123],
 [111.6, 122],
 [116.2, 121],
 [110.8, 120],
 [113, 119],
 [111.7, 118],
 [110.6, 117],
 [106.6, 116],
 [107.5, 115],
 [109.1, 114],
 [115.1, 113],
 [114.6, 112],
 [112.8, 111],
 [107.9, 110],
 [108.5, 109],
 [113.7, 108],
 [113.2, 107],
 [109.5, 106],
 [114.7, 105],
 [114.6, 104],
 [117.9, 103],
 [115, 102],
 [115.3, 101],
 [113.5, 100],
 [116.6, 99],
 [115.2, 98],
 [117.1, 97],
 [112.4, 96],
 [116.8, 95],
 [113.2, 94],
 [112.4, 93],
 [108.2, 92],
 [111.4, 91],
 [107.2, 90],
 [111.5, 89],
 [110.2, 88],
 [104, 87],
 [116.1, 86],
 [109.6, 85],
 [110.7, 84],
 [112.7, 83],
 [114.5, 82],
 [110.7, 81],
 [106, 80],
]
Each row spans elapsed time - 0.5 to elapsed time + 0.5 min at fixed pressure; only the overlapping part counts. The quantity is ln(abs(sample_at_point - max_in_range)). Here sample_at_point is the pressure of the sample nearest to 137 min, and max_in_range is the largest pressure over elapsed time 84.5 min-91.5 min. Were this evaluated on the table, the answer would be 1.2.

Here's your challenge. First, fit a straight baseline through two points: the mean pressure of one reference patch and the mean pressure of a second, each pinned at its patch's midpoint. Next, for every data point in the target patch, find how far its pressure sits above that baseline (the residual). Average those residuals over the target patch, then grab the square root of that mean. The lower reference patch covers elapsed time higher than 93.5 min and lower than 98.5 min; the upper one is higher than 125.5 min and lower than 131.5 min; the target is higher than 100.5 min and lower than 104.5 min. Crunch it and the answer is 1.1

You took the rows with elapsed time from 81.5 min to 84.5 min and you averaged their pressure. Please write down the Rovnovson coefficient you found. 113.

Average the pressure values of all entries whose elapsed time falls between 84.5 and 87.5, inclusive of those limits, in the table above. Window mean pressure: 109.9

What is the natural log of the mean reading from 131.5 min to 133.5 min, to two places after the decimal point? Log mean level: 4.72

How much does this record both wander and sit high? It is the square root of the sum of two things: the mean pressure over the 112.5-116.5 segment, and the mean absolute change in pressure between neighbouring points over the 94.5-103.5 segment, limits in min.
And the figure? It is 10.59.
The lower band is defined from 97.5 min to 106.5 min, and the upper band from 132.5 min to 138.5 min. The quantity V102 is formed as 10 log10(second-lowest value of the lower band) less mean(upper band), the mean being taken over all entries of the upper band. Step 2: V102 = -92.9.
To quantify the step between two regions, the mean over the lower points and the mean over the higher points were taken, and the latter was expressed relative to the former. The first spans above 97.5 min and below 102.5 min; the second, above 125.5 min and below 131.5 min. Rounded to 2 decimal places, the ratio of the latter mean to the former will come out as 0.98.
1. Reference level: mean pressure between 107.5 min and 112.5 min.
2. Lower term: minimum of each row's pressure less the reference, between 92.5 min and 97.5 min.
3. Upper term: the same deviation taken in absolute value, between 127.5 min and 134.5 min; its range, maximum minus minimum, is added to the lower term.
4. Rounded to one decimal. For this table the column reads 5.0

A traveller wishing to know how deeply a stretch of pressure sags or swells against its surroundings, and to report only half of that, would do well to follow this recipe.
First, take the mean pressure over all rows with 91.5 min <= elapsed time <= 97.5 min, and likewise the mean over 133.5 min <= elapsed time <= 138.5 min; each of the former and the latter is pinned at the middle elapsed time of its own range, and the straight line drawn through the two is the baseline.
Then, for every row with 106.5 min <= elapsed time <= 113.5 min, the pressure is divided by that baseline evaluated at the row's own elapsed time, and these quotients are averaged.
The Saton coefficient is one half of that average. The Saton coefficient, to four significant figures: 0.4950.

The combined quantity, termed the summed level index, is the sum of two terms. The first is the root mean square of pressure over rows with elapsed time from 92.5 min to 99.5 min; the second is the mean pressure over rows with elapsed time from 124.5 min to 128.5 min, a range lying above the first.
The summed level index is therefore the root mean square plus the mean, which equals 226.4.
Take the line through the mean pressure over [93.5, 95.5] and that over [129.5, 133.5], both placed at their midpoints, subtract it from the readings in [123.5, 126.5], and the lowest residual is -5.9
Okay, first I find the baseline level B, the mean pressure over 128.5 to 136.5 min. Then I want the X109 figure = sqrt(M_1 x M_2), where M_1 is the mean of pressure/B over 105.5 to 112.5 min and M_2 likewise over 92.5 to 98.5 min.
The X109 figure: 0.99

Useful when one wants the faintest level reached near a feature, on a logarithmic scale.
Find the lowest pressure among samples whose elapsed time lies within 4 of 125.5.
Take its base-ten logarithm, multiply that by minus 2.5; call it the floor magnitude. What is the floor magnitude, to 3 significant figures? -5.08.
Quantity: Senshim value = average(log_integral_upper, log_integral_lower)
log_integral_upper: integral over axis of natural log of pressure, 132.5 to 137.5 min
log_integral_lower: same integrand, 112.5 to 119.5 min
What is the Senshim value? 28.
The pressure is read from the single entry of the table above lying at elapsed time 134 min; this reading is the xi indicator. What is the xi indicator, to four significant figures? 112.0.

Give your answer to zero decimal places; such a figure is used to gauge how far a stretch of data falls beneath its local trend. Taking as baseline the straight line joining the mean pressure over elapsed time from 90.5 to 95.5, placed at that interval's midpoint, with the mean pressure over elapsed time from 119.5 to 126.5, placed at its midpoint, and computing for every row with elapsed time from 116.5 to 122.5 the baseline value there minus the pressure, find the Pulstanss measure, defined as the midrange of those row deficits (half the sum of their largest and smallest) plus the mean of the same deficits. -3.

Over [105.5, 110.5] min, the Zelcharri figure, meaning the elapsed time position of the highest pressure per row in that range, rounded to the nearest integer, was 108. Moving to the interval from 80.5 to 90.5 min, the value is 86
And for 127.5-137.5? 131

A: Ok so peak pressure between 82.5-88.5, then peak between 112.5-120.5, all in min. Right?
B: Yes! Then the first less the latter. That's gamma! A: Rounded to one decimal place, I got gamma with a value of 1.0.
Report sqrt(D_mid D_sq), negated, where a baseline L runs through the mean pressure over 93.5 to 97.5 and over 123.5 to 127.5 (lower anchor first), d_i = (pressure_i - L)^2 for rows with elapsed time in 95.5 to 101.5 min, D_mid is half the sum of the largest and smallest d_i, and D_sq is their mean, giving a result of -3.1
